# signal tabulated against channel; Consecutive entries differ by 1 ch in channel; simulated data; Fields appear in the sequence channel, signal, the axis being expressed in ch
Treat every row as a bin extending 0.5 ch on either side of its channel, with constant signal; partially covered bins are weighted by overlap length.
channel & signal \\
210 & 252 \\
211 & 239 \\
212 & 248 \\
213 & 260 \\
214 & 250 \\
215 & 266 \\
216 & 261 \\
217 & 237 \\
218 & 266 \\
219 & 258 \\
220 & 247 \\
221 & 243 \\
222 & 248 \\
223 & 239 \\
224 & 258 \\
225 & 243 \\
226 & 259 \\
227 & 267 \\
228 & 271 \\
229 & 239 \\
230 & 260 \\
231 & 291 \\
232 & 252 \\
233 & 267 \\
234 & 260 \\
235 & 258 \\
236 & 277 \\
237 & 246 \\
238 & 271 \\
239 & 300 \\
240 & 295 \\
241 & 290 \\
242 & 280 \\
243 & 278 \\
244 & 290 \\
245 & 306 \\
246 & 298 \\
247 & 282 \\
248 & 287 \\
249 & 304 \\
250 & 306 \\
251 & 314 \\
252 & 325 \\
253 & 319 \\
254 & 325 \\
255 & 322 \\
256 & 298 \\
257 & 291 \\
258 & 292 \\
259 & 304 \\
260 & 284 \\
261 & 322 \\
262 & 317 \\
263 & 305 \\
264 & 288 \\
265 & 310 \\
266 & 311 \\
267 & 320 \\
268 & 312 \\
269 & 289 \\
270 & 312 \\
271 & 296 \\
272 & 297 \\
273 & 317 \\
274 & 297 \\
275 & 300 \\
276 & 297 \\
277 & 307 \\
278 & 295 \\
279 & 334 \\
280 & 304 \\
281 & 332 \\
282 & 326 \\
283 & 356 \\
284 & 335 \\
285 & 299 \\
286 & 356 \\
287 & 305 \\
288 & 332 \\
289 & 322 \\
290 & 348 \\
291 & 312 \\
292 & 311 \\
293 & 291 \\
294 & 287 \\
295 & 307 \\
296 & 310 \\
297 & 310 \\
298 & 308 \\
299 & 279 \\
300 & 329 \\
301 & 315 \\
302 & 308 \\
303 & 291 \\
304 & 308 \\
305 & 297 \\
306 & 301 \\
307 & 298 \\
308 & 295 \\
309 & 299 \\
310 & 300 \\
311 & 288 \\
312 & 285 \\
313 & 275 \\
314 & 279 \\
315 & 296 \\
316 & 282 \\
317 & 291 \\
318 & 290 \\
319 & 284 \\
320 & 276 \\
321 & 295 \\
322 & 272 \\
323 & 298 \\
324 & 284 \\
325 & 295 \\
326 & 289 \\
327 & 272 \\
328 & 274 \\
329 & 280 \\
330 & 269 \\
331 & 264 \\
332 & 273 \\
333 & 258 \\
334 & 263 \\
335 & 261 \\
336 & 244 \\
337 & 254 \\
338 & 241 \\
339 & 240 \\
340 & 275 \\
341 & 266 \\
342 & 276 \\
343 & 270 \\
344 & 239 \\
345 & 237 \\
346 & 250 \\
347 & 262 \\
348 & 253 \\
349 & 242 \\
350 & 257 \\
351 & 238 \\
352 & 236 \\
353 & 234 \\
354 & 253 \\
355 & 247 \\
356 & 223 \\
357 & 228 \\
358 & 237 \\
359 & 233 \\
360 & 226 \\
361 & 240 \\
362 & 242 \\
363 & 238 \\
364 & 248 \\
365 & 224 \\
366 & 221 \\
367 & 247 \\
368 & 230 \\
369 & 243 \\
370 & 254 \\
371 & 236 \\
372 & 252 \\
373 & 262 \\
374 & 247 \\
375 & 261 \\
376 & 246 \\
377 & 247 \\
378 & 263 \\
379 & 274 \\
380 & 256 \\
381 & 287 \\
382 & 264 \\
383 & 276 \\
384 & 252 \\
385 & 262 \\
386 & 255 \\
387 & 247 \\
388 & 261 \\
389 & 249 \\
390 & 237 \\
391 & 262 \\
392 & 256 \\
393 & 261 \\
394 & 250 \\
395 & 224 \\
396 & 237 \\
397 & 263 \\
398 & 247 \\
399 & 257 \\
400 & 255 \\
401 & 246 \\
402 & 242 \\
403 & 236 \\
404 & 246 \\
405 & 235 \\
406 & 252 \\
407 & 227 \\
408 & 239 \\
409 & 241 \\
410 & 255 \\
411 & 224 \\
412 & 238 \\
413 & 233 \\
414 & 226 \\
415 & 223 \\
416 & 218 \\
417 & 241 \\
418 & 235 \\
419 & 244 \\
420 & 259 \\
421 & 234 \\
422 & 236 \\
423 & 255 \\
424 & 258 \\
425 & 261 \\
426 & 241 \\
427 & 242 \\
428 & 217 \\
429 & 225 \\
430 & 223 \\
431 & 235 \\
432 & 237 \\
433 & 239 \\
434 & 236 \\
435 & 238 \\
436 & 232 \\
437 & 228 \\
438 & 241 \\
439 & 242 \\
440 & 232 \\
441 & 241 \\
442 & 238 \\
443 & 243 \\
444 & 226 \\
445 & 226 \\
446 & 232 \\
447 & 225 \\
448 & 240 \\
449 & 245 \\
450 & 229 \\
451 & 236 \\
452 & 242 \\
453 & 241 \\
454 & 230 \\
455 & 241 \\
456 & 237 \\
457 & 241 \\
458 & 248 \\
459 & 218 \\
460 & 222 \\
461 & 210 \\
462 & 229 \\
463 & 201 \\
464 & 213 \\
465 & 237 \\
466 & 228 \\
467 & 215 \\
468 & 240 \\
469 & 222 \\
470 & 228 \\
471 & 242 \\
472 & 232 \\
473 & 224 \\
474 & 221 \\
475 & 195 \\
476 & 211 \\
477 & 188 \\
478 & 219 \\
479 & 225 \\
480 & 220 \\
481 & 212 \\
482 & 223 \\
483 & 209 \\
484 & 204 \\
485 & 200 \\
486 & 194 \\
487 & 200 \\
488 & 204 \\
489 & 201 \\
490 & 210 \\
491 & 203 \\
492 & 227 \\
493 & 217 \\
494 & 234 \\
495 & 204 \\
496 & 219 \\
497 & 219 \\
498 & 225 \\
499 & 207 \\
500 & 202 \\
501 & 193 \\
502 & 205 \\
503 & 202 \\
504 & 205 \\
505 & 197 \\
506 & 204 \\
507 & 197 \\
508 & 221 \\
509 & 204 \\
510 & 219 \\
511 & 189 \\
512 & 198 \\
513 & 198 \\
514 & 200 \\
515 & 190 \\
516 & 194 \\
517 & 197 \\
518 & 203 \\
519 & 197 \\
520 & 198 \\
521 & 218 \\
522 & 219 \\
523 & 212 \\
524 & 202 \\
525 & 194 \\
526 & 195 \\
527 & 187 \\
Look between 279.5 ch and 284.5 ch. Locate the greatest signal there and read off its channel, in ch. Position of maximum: 283 ch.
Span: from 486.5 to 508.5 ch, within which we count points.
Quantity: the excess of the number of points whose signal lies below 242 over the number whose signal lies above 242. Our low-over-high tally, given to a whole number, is 22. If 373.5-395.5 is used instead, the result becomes -18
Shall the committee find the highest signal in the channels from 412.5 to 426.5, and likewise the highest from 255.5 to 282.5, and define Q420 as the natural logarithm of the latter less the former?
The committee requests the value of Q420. 4.29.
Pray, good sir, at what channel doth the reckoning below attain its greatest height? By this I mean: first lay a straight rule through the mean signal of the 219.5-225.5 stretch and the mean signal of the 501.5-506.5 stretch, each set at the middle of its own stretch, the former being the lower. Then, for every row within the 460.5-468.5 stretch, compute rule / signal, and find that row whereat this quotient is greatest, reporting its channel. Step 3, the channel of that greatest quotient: 463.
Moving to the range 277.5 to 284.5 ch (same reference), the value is 278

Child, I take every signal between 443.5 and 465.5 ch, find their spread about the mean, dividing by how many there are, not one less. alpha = 11.8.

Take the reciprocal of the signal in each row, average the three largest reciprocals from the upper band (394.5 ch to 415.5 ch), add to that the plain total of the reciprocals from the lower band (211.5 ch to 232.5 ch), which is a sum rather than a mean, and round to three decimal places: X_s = 0.087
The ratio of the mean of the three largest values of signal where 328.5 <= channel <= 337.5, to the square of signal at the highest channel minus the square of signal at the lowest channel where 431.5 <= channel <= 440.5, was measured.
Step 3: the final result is -0.12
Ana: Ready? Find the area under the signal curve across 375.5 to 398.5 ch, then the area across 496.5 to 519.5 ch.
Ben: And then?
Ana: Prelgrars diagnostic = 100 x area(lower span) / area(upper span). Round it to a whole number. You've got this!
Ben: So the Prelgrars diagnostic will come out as 126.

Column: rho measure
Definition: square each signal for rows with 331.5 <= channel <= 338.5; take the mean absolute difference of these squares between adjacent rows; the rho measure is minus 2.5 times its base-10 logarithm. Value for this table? -9.3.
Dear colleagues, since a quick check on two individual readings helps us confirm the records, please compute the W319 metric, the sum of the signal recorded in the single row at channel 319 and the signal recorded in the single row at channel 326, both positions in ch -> 573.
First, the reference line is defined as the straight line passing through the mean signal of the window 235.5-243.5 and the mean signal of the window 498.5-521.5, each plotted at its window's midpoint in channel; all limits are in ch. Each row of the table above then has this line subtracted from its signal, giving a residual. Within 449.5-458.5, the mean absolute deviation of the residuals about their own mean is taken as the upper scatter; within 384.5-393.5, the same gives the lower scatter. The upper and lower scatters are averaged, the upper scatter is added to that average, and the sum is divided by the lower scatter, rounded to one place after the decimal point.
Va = 1.6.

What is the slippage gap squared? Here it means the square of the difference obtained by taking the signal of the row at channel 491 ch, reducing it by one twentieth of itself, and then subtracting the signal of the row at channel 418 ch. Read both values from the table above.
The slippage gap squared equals 1777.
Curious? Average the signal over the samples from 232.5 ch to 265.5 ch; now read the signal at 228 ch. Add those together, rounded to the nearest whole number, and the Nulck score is 565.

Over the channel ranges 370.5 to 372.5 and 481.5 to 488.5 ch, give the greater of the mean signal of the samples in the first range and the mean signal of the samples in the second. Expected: 244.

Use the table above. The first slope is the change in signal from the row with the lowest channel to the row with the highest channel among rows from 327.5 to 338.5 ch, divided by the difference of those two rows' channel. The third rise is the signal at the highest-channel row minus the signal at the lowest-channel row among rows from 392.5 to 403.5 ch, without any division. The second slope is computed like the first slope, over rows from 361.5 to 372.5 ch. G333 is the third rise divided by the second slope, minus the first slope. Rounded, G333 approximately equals -22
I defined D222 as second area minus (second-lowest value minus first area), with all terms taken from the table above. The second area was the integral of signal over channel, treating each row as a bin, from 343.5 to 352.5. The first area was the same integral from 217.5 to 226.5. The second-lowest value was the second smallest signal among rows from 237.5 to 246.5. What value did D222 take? 4197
